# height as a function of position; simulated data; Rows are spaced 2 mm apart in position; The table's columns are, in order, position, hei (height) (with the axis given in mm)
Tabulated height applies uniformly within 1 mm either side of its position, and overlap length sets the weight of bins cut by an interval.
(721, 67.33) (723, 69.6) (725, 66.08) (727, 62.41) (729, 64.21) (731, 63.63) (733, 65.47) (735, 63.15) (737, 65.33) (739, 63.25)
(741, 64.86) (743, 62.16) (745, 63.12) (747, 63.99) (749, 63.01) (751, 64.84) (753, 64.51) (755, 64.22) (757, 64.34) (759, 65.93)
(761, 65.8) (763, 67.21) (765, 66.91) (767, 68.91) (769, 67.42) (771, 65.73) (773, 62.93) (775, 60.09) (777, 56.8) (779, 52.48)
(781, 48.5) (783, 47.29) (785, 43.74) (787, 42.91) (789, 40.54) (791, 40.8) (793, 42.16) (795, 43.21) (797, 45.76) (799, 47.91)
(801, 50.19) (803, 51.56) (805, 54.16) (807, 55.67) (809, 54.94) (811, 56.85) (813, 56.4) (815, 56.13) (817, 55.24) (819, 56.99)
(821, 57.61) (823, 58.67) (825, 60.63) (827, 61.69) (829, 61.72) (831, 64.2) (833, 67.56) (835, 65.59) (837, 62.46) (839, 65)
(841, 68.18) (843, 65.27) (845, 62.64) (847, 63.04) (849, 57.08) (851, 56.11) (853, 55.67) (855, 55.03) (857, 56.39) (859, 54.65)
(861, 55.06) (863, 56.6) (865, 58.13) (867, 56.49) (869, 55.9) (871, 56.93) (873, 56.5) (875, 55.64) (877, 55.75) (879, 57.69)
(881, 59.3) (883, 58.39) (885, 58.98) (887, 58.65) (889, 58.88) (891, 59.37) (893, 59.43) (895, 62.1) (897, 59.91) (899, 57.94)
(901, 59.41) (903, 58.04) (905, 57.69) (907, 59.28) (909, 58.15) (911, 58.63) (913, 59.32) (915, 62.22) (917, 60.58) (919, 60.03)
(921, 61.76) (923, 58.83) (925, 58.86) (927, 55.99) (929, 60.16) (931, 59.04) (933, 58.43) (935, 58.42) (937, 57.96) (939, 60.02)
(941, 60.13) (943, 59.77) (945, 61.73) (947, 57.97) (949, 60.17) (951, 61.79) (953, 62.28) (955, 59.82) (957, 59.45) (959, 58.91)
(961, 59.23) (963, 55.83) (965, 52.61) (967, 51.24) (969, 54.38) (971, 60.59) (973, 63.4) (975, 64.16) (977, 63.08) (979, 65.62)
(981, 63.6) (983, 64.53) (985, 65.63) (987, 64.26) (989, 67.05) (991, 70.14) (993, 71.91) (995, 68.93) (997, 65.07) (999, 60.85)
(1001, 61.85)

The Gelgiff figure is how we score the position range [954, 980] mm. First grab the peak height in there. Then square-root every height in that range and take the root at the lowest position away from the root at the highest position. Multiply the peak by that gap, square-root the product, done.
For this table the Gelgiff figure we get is 4.90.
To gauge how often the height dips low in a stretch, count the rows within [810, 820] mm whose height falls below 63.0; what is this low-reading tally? 5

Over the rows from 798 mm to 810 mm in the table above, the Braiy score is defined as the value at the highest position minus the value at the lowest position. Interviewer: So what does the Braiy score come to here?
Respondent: 7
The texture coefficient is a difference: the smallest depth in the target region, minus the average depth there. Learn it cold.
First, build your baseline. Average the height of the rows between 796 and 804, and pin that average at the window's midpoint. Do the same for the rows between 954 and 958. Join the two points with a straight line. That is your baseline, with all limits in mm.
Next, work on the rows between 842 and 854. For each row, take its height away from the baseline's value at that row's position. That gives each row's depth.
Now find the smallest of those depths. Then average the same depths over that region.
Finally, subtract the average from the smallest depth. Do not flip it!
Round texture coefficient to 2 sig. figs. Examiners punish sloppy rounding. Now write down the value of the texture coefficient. -5.6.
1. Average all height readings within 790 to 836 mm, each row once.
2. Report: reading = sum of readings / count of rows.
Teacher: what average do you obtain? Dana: 55.0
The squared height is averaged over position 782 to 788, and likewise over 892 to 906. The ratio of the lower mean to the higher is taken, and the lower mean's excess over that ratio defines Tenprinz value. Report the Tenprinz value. 1996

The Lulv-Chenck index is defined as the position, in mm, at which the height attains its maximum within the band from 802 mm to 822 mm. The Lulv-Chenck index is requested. 821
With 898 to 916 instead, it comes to 915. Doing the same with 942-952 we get 951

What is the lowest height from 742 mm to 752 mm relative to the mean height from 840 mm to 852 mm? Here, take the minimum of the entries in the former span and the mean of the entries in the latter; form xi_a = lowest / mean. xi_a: 1.00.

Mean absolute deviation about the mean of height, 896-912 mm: 0.68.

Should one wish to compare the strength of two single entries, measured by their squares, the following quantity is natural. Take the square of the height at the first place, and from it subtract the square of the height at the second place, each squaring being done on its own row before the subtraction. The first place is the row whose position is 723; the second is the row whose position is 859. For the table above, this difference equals 1858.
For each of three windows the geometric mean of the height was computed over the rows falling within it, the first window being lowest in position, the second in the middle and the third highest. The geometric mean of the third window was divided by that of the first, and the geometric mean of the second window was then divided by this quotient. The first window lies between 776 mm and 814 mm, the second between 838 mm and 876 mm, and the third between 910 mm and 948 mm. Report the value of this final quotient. 48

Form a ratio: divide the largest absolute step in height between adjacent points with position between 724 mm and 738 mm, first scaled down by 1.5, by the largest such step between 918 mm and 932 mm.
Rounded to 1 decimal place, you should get 0.6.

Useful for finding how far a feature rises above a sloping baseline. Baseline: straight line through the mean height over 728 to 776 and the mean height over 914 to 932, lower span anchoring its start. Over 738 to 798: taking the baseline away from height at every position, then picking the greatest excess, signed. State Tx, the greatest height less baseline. 4.7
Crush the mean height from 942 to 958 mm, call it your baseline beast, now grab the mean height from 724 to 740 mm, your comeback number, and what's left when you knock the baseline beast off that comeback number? 3.8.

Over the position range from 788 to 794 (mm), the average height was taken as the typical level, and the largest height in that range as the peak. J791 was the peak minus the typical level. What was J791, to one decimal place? 1.0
